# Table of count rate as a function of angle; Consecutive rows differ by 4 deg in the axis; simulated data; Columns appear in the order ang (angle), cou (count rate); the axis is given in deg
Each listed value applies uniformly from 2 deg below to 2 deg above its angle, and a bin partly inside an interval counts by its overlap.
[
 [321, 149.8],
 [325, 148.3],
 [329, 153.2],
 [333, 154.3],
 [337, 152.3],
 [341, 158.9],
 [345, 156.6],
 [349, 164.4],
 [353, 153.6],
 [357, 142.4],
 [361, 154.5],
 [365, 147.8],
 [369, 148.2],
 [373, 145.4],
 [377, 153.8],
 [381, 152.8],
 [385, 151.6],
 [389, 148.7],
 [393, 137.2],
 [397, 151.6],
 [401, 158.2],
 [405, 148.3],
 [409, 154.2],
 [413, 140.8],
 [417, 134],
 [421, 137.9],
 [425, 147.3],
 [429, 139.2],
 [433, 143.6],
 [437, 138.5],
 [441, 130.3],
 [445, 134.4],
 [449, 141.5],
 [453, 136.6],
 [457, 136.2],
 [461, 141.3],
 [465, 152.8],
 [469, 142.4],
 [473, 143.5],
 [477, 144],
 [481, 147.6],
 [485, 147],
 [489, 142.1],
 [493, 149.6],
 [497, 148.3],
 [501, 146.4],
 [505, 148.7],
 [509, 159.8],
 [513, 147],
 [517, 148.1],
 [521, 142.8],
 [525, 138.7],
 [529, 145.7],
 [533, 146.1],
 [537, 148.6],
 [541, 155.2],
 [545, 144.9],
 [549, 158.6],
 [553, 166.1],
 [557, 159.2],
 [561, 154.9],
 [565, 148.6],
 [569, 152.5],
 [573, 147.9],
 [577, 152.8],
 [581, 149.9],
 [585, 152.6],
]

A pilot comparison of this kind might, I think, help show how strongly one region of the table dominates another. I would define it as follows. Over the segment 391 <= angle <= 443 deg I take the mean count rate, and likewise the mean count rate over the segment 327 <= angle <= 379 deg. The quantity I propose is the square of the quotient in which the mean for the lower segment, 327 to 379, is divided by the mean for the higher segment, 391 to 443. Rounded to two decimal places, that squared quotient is 1.14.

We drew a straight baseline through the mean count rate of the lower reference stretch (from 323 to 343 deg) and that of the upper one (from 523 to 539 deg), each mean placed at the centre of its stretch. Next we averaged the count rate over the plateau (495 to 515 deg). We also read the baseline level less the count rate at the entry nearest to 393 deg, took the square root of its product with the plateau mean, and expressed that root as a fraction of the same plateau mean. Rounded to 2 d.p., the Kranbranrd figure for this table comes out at 0.30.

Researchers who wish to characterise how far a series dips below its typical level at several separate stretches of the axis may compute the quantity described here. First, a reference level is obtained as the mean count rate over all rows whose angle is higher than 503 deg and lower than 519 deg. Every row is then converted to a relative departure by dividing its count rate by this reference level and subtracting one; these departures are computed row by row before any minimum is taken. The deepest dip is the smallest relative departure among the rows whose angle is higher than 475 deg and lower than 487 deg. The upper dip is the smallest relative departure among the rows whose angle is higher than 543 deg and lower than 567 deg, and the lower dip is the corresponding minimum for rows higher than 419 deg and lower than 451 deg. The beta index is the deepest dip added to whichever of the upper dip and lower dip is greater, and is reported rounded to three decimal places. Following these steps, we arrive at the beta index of -0.085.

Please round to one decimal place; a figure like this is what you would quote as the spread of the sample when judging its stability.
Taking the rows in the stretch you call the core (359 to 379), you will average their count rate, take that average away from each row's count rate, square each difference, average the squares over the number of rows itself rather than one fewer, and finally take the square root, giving 3.6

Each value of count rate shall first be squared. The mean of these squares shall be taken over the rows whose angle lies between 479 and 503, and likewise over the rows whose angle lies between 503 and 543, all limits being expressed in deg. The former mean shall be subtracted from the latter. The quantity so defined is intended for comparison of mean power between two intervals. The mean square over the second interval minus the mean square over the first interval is 391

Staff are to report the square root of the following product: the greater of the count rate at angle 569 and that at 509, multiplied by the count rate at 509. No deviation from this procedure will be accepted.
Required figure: 160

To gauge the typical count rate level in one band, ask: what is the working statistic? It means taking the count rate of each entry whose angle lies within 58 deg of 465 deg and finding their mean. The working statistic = 144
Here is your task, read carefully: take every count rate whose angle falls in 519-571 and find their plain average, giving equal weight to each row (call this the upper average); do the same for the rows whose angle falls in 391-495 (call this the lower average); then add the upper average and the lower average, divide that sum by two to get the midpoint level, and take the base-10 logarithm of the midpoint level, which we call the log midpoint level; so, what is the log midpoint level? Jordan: 2.167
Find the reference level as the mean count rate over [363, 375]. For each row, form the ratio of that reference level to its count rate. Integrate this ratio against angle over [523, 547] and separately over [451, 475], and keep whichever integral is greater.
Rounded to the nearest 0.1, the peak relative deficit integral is 24.9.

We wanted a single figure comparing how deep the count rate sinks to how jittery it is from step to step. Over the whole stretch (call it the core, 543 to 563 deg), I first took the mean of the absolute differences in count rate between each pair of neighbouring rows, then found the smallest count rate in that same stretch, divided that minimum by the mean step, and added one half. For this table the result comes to 18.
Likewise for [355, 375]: 26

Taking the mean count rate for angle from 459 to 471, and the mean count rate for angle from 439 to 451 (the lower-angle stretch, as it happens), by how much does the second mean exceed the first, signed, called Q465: -10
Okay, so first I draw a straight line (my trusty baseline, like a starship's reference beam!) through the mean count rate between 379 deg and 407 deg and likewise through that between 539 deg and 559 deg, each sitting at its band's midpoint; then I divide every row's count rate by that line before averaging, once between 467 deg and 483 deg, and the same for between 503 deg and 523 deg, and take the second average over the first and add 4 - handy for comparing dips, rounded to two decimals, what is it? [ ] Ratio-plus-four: 5.02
